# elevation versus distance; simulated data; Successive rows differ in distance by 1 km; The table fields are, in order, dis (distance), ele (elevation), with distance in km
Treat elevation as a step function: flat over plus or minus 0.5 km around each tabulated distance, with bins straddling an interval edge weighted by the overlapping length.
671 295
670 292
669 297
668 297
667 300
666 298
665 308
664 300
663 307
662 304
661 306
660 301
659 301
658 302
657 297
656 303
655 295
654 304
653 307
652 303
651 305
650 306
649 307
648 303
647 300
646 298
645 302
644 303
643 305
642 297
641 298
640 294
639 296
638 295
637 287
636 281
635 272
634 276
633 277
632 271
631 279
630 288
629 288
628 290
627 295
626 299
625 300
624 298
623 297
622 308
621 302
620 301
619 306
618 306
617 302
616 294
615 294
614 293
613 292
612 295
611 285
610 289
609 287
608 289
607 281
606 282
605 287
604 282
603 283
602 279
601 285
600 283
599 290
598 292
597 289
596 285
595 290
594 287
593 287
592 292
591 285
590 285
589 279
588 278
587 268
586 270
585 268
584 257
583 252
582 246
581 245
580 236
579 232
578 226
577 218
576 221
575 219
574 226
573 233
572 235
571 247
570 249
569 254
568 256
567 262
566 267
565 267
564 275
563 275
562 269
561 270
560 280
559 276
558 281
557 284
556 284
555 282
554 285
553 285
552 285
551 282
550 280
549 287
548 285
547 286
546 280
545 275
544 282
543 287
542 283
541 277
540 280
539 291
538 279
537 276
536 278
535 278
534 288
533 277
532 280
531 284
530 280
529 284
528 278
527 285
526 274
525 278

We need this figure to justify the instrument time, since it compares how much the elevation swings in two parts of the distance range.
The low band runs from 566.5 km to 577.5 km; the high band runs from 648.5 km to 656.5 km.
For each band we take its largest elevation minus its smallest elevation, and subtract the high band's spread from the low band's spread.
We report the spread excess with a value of 32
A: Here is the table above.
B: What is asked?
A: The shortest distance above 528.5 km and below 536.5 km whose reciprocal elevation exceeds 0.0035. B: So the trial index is 529 km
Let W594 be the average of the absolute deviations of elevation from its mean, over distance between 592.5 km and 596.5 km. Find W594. 1.4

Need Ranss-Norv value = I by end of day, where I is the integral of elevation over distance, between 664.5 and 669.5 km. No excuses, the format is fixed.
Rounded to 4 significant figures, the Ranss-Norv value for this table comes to 1500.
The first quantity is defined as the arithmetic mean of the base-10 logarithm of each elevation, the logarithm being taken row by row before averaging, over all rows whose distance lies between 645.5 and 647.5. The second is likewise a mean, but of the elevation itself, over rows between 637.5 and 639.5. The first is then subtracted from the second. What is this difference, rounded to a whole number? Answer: 293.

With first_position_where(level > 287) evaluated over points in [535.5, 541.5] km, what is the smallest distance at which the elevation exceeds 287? 539 km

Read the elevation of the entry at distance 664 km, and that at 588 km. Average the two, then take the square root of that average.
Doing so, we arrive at 17.0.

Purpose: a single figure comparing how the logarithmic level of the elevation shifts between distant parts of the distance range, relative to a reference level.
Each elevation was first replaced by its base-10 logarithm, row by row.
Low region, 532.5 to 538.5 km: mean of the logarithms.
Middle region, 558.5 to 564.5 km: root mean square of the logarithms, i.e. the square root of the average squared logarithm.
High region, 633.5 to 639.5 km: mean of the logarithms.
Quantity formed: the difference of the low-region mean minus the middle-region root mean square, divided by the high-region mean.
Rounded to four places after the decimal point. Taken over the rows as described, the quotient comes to 0.0033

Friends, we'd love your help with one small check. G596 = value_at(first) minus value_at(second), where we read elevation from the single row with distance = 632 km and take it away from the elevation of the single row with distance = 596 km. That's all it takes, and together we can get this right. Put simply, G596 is 14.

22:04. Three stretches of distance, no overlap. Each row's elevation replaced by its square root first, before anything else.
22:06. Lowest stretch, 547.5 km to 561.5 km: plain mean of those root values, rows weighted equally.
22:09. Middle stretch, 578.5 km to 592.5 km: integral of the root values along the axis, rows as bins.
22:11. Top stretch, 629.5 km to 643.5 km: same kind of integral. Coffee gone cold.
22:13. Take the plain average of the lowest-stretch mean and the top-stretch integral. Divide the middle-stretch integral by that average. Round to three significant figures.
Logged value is 1.79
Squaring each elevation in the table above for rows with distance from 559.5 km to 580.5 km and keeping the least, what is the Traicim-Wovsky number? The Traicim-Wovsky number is 47524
